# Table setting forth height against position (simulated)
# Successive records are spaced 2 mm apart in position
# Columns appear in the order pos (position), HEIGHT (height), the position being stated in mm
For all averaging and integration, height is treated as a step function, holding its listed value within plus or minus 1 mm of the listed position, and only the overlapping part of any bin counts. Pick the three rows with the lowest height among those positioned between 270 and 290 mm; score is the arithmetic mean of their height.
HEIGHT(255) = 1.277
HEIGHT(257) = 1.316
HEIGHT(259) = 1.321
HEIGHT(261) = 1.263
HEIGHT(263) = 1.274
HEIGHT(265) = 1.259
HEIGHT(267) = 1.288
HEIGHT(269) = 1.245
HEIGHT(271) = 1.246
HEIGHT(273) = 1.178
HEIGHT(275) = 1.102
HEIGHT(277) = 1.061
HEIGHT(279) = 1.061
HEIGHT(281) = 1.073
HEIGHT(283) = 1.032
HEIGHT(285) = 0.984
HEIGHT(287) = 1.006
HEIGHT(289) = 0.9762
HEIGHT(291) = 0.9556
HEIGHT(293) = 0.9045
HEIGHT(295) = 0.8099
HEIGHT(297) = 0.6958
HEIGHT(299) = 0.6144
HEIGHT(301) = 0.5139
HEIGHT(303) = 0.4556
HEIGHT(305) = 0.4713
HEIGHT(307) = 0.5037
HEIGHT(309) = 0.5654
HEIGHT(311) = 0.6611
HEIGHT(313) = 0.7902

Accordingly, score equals 1.0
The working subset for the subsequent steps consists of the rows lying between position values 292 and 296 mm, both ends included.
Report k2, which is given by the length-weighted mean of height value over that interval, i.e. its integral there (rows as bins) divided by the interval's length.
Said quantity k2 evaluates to 0.9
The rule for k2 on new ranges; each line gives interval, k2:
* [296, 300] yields 0.7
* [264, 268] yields 1.3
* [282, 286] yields 1.0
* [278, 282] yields 1.1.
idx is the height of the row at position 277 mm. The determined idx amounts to 1.061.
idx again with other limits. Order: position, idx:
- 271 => 1.246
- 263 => 1.274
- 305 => 0.4713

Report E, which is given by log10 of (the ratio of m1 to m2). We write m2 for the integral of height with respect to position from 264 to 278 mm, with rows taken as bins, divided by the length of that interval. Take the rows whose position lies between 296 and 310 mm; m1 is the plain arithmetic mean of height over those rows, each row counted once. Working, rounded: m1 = 0.55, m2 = 1.20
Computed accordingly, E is -0.3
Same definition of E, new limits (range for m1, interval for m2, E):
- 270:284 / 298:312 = 0.3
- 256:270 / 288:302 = 0.2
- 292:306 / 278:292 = -0.2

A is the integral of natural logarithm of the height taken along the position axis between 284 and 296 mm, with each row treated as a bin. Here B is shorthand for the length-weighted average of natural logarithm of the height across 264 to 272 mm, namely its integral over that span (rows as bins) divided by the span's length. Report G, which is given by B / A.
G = -0.30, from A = -0.8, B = 0.23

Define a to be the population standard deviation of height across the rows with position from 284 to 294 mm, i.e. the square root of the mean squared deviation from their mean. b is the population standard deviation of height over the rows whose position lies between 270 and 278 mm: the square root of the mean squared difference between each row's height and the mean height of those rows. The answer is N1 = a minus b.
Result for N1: -0.04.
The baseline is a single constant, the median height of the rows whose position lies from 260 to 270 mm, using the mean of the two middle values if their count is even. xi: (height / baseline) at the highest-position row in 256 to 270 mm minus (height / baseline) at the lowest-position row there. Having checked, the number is -0.06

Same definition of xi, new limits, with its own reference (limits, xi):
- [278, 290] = -0.07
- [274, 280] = -0.03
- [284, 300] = -0.29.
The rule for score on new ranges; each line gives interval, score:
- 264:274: 1.2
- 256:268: 1.3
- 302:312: 0.5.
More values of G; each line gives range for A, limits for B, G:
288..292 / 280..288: -0.17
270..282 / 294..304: -0.38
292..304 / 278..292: 0.00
